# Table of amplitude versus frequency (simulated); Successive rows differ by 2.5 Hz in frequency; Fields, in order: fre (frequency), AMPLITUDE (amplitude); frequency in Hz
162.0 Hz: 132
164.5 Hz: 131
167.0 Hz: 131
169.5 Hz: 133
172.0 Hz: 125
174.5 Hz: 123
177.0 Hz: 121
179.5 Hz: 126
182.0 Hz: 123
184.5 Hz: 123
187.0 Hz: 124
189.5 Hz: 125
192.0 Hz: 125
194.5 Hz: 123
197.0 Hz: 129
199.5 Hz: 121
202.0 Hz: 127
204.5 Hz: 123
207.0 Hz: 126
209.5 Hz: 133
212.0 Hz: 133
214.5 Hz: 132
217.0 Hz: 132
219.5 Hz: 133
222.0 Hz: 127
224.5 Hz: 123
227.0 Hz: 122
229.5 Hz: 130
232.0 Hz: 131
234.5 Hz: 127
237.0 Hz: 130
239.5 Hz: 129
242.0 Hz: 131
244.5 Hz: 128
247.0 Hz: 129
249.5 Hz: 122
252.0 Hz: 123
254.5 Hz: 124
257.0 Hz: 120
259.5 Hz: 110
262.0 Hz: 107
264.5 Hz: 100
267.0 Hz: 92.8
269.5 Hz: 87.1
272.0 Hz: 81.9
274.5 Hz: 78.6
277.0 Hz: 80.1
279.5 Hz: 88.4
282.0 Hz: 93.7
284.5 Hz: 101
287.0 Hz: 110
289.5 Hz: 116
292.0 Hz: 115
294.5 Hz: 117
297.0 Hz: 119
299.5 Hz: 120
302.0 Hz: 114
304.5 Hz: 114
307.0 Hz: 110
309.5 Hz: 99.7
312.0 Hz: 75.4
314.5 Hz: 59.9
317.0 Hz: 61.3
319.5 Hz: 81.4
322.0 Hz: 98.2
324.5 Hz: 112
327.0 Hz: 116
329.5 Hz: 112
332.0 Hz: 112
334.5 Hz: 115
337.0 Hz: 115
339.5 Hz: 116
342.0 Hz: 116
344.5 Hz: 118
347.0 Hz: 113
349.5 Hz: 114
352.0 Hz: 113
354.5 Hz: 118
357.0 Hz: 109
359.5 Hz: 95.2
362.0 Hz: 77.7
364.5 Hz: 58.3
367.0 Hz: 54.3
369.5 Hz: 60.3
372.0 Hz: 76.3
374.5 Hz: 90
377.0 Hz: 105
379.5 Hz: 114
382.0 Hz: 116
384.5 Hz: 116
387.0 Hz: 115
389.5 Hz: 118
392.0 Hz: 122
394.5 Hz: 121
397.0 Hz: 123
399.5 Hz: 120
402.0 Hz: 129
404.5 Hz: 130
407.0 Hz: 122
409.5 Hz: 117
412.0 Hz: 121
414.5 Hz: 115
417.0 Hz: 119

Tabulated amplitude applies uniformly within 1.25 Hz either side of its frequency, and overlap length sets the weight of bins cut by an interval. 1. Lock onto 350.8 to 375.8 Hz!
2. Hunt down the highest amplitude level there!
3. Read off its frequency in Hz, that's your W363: 354.5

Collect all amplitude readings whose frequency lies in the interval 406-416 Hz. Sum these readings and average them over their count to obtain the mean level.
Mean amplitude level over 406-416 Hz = 119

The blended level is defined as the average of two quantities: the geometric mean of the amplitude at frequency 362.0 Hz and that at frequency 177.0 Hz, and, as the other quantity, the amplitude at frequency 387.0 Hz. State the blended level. 106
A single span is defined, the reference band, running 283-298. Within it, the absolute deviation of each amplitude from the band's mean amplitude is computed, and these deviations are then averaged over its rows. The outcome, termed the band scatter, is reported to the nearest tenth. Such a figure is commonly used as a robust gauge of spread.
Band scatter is 5.0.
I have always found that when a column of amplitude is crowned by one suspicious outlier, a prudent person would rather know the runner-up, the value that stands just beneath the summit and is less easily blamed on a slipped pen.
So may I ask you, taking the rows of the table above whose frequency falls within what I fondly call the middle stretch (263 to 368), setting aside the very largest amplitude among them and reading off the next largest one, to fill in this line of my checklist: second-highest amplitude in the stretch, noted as 119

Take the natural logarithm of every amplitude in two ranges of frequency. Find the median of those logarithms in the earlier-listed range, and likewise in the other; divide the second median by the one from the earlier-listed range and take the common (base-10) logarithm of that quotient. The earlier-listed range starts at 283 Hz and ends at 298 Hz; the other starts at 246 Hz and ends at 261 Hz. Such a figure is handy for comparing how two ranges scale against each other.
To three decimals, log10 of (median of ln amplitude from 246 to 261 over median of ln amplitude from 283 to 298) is 0.005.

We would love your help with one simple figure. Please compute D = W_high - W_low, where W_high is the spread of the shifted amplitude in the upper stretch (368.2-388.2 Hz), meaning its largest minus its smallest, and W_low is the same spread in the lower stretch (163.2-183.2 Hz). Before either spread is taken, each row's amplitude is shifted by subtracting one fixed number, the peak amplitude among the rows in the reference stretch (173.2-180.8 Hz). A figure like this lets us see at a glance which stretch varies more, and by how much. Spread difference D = 44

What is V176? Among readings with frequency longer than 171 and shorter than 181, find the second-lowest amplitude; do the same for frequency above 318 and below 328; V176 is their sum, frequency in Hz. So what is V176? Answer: 221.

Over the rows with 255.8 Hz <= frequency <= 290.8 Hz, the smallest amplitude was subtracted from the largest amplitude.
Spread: 41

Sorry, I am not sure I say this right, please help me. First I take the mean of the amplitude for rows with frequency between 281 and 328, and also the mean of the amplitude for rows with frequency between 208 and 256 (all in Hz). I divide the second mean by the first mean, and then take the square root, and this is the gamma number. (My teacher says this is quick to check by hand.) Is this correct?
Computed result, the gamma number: 1.12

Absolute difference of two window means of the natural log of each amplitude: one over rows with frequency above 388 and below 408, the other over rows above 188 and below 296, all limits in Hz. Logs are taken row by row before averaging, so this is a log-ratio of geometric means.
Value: 0.06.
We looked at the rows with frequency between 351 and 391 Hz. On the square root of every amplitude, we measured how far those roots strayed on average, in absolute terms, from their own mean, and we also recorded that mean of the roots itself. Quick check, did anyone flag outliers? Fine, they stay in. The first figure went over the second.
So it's 0.11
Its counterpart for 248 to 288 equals 0.07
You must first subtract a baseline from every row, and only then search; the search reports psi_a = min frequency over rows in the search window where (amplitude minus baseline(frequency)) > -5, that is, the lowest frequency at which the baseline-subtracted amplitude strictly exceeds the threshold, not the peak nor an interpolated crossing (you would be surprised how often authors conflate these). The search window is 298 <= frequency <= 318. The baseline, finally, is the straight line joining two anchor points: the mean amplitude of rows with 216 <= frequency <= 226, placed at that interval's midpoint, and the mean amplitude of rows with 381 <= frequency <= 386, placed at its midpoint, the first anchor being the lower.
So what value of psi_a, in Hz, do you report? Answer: 299.5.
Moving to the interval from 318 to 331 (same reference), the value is 327.0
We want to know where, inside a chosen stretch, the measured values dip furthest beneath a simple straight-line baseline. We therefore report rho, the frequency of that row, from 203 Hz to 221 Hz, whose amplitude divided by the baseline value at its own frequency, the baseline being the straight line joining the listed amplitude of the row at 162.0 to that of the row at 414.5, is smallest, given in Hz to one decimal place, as 204.5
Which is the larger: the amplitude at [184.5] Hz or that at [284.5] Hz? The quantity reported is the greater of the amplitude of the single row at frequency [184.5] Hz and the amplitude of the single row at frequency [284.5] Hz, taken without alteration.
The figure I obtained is 123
